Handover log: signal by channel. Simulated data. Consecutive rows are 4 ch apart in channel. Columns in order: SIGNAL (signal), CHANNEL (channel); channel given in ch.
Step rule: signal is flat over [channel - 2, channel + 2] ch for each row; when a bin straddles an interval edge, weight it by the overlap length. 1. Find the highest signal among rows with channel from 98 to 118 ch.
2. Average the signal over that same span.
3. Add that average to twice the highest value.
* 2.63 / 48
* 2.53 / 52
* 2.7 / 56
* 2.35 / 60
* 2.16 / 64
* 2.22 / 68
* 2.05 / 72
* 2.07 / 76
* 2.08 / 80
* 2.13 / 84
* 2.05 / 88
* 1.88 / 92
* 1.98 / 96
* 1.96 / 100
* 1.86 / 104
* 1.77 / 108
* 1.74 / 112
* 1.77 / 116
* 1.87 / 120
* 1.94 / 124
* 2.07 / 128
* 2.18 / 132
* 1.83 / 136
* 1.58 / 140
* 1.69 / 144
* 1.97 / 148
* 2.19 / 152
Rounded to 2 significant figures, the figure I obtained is 5.7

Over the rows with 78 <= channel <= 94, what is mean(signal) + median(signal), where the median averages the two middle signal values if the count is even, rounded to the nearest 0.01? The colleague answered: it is 4.10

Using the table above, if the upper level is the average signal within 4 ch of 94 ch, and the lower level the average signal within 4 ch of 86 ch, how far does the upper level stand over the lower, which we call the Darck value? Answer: -0.2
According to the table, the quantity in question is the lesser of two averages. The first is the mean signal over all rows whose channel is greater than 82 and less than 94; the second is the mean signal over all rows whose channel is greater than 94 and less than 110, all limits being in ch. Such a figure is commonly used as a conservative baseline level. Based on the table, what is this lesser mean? 1.89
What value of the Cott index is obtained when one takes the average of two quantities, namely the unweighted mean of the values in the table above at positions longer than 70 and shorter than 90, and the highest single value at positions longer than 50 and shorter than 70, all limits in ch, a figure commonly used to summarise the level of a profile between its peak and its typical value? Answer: 2.39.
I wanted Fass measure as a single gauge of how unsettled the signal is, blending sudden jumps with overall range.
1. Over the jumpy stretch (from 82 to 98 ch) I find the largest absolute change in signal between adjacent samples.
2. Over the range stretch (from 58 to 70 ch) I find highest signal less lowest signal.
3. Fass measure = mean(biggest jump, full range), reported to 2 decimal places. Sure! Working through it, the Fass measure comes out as 0.18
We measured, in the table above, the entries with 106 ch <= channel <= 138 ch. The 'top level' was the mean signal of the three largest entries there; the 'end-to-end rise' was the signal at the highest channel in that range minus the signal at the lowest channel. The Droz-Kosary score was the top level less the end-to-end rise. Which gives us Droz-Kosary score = 2.00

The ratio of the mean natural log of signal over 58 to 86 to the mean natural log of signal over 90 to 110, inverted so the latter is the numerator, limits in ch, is 0.83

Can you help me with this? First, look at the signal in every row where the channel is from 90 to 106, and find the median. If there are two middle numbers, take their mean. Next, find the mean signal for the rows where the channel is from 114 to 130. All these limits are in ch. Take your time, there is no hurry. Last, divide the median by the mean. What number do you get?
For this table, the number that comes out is 1.00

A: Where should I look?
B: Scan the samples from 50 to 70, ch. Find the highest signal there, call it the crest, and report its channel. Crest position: 56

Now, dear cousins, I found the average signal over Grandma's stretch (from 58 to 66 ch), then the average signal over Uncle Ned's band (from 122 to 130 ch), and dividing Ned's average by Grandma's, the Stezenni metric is 0.89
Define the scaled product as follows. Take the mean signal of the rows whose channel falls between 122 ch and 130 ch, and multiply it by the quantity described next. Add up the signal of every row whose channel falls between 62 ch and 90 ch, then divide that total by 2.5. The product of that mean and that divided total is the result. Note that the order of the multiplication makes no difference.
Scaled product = 11.8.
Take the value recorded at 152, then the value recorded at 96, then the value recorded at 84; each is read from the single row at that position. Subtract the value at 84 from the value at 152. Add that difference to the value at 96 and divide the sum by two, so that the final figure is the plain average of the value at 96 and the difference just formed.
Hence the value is 1.02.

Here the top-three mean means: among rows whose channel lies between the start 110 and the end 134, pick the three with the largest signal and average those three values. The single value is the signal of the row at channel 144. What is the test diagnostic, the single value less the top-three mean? -0.37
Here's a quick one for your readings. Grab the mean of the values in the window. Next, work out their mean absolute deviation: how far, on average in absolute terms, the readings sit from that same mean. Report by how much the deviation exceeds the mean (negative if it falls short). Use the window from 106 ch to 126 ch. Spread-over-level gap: -1.75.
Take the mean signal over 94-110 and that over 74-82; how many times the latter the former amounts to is 0.91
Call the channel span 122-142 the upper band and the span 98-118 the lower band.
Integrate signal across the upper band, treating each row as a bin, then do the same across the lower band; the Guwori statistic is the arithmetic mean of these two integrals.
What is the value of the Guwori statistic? 37.4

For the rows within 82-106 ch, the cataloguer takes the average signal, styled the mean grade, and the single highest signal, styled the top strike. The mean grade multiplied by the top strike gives 4.2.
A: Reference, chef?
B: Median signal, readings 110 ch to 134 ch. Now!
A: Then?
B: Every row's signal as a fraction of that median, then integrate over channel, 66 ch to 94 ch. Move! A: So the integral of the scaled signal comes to 30 ch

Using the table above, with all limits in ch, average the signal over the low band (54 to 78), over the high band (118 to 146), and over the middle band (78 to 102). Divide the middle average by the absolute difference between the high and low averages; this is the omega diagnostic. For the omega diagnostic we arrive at 5.3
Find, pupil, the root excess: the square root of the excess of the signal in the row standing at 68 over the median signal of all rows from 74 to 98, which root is 0.40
